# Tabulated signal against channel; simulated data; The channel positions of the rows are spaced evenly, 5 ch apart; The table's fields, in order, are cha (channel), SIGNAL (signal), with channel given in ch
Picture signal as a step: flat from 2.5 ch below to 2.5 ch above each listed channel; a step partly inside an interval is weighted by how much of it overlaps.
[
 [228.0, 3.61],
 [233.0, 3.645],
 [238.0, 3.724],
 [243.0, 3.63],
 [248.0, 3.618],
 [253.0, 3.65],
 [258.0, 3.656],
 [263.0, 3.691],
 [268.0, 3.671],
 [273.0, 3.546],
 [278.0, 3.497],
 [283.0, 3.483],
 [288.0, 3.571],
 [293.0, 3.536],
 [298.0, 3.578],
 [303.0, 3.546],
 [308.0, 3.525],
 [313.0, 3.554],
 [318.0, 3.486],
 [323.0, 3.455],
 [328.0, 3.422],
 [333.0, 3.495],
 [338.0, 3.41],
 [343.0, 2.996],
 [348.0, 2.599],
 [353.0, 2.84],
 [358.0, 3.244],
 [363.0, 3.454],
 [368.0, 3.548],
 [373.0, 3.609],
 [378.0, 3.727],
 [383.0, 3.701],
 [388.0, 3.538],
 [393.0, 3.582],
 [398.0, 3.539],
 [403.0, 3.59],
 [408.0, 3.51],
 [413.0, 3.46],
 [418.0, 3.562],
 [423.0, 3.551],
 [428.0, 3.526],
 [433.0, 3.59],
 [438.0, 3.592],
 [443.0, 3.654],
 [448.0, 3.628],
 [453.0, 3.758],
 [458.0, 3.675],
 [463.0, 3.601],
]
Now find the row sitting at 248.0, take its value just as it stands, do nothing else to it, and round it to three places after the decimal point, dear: 3.618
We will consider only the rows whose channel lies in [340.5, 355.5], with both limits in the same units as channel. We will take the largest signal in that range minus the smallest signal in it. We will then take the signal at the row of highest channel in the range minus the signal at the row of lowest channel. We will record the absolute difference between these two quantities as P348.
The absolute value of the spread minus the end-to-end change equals 0.55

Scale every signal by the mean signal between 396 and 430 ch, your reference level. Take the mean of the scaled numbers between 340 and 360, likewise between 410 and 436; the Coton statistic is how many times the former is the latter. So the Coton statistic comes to 0.83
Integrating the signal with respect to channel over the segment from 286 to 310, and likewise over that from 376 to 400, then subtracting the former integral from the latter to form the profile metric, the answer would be 2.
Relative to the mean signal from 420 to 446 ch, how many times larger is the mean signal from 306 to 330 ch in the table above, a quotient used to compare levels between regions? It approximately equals 0.97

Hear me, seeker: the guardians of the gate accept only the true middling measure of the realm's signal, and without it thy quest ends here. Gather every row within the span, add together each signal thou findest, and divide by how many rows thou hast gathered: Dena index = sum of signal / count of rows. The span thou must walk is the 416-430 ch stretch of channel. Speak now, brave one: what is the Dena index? 3.55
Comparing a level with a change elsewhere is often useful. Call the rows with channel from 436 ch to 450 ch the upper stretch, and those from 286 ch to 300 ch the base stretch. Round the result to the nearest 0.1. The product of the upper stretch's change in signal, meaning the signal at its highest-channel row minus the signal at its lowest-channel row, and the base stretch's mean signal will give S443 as 0.1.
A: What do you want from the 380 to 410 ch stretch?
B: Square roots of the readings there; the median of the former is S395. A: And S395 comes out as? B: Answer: 1.89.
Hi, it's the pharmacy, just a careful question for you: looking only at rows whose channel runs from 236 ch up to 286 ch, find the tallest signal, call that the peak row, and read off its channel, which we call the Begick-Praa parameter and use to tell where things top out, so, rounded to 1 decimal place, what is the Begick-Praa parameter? 238.0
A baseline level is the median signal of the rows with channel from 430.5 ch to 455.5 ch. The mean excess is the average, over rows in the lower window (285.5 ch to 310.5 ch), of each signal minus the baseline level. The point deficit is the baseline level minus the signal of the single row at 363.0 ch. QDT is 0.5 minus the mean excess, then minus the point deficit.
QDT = 0.40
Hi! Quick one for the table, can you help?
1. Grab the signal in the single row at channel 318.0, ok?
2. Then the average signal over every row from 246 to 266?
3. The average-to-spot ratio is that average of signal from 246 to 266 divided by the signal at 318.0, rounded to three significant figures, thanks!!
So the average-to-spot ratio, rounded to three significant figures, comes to 1.05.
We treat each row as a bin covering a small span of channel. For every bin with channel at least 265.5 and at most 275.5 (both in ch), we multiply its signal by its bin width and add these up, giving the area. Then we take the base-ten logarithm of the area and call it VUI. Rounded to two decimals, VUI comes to 1.56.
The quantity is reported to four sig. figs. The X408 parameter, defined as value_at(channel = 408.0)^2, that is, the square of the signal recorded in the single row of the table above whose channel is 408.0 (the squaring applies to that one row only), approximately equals 12.32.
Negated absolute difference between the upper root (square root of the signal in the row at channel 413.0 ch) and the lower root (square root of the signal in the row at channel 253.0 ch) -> -0.050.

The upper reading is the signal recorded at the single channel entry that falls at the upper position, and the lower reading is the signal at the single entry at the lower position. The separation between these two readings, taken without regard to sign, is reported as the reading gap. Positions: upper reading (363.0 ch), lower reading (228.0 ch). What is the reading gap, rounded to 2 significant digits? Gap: 0.16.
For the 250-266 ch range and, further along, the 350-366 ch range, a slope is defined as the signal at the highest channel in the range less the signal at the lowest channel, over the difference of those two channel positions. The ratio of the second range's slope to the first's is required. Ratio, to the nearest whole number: 15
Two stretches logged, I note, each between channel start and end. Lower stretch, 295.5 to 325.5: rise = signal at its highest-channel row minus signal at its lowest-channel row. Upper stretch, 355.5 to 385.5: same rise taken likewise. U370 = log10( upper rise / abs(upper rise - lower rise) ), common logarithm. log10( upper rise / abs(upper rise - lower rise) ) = -0.1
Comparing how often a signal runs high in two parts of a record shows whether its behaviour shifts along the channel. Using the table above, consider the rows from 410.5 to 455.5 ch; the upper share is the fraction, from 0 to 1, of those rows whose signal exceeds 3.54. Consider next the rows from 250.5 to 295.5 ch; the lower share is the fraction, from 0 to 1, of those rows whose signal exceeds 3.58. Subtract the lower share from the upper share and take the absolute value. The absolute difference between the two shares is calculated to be 0.3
